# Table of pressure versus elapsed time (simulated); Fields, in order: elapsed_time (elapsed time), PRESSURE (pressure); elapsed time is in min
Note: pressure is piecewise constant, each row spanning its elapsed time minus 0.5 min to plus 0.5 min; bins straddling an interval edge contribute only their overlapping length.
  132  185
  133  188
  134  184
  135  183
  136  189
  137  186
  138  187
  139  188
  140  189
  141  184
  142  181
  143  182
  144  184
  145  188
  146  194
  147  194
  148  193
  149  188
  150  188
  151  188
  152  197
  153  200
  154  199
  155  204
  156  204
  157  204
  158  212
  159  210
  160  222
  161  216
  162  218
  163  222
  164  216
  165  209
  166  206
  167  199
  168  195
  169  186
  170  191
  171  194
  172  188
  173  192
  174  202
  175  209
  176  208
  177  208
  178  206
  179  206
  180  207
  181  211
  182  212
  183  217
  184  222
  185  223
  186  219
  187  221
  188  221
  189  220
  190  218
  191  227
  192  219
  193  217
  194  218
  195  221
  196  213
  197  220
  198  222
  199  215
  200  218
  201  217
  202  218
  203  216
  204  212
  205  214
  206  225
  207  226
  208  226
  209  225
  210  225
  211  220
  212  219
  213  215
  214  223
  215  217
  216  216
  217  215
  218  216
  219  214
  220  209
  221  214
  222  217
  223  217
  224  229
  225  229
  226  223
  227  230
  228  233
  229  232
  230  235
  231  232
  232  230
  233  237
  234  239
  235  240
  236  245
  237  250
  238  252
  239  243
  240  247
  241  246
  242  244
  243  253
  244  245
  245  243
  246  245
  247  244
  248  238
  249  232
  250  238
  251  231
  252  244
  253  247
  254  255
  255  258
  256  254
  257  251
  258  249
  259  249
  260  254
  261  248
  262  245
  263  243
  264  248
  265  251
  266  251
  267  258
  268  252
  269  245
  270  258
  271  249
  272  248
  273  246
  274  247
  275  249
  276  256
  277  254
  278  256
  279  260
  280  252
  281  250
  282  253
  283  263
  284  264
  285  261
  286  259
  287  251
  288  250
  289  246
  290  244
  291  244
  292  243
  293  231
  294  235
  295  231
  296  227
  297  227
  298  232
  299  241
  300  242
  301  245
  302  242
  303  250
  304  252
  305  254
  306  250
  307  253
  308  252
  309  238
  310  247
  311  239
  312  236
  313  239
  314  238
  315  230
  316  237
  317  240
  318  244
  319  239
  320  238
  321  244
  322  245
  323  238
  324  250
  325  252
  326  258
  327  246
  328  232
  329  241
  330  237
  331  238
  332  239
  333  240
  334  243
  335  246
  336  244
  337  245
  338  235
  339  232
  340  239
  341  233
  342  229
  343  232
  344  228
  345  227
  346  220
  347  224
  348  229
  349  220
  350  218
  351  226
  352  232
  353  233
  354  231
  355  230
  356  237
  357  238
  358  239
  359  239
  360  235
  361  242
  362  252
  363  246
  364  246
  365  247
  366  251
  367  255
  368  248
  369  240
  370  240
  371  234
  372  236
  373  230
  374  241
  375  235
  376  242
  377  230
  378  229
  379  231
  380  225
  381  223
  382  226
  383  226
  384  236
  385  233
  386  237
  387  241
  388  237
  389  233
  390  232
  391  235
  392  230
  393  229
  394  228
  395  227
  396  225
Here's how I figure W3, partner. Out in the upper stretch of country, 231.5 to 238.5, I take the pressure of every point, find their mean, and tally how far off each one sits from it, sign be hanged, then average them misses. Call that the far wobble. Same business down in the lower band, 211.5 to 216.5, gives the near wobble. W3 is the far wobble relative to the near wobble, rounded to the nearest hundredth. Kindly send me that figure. 2.55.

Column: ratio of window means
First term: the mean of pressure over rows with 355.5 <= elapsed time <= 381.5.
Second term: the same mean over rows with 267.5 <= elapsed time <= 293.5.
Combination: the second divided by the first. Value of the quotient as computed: 1.05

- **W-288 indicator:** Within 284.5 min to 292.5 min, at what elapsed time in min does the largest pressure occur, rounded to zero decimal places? 285 min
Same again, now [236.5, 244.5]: 243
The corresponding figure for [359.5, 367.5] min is 367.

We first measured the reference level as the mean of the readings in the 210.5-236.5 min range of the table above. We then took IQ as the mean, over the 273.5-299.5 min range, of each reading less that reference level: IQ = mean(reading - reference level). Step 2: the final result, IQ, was 22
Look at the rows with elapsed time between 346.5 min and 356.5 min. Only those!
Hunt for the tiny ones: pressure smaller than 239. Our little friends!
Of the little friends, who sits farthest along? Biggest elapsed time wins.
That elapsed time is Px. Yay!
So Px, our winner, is 356 min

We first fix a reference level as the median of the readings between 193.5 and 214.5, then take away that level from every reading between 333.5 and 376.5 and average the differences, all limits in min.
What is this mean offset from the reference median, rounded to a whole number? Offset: 17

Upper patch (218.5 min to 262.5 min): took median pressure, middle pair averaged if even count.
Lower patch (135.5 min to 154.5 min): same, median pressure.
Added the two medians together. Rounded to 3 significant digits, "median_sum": 431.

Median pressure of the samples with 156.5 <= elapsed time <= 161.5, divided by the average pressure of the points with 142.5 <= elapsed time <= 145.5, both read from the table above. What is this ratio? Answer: 1.15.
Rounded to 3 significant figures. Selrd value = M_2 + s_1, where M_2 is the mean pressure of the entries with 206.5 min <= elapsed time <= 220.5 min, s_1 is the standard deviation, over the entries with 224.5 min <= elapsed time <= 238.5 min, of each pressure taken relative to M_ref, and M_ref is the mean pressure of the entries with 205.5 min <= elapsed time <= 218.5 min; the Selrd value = 227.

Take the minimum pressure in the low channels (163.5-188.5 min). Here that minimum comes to 186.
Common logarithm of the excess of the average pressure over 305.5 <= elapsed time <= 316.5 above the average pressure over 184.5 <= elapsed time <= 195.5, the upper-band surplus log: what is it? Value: 1.33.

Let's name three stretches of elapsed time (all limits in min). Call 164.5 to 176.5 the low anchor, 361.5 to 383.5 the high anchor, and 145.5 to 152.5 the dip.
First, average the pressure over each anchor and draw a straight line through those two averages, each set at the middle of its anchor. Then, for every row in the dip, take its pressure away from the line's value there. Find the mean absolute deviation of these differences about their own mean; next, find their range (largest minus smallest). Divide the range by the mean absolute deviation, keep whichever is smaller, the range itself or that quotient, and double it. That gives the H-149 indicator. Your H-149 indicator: 5.3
